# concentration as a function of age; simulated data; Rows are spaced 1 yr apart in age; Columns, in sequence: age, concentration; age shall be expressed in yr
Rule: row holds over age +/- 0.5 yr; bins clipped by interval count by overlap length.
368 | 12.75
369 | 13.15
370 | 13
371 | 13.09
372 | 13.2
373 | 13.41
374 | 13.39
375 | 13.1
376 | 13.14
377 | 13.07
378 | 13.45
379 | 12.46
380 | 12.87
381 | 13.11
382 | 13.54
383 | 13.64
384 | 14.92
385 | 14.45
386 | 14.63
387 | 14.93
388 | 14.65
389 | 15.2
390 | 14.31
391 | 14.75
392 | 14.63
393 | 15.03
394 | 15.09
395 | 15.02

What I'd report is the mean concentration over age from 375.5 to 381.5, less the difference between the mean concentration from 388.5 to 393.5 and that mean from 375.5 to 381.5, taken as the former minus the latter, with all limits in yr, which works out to 11.2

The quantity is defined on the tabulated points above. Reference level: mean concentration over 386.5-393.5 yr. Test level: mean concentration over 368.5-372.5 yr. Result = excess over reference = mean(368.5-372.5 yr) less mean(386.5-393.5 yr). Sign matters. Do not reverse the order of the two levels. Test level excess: -1.7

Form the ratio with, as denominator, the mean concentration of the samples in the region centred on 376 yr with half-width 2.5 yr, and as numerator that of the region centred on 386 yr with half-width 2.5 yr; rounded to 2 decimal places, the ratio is 1.11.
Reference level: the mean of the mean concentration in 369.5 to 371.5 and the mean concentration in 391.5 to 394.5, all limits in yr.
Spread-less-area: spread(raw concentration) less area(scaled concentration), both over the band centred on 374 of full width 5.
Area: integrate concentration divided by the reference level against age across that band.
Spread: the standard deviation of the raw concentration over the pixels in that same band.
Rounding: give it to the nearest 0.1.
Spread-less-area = -4.6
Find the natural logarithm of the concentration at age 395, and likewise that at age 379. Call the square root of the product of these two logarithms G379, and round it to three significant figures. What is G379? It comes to 2.61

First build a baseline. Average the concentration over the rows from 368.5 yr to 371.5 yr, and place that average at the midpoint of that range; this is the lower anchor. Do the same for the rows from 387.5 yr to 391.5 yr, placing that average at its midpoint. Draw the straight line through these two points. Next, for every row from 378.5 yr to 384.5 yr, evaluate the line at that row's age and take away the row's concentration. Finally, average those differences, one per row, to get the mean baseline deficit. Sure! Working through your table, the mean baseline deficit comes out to 0.63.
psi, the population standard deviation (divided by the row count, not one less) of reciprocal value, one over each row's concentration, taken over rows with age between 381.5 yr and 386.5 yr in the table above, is 0.0027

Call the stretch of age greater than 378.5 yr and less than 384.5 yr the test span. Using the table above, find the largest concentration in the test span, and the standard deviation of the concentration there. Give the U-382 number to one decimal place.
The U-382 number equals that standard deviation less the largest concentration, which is -14.1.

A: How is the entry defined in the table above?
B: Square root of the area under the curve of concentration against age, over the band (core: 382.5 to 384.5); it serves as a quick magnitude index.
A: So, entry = 5.34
